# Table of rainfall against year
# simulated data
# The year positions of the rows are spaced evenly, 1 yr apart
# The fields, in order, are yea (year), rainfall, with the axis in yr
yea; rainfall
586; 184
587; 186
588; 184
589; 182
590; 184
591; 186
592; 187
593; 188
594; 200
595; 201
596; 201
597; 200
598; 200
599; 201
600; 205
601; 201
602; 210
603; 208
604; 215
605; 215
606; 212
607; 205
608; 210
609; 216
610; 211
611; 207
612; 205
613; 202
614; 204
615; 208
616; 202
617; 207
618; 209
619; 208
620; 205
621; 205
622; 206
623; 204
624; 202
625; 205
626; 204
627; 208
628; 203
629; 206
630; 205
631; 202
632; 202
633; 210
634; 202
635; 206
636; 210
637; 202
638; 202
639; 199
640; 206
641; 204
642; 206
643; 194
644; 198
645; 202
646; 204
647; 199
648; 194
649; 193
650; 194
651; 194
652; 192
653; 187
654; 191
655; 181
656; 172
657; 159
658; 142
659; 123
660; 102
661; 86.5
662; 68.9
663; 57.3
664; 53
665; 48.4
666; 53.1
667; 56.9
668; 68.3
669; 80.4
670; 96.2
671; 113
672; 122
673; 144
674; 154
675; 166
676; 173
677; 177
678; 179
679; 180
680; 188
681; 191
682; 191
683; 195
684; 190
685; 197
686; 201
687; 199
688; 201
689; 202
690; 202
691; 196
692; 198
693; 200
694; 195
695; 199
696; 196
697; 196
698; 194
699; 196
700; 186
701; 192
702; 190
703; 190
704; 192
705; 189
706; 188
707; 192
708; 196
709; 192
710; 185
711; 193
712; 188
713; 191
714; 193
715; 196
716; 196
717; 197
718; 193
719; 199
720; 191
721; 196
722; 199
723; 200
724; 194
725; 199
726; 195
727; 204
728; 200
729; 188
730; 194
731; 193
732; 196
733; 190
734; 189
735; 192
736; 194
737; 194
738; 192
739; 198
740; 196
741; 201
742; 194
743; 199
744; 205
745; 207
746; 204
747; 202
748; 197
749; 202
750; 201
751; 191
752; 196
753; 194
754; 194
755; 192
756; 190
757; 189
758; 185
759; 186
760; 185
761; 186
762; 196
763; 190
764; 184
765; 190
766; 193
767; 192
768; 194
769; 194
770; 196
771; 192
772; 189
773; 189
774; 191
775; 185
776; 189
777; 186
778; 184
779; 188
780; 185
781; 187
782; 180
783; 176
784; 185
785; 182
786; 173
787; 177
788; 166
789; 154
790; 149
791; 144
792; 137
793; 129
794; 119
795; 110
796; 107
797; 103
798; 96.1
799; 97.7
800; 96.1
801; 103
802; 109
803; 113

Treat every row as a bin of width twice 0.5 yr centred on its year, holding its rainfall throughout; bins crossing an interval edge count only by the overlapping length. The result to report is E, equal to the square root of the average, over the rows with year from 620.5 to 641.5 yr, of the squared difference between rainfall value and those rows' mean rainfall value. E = 2.7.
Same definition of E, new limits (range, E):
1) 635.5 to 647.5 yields 4.1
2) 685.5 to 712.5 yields 4.9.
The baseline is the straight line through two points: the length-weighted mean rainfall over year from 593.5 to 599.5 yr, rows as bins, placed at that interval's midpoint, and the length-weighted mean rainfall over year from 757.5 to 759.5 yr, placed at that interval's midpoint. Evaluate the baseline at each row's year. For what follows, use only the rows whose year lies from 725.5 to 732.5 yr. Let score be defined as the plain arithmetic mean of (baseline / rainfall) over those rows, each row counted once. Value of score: 0.962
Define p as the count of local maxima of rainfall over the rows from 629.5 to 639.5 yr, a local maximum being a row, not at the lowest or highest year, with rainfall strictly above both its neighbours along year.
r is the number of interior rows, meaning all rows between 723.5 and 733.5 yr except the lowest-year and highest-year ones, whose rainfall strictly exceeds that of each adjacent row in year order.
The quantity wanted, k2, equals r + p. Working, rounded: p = 2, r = 4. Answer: 6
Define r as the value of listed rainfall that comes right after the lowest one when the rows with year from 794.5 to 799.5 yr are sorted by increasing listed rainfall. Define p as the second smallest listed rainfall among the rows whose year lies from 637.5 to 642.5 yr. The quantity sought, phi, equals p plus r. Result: 300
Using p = 202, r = 97.7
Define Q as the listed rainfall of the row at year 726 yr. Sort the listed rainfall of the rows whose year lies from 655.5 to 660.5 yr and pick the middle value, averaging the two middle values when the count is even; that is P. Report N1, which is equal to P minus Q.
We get -53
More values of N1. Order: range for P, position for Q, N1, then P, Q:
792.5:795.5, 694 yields -76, 119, 195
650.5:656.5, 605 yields -26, 189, 215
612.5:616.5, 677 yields 26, 203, 177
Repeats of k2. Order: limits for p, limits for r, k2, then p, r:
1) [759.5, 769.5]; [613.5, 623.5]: 5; 2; 3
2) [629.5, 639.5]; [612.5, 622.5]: 4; 2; 2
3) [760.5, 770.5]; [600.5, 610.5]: 4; 2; 2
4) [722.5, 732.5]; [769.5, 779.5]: 5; 3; 2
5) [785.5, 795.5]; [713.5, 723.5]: 3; 1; 2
